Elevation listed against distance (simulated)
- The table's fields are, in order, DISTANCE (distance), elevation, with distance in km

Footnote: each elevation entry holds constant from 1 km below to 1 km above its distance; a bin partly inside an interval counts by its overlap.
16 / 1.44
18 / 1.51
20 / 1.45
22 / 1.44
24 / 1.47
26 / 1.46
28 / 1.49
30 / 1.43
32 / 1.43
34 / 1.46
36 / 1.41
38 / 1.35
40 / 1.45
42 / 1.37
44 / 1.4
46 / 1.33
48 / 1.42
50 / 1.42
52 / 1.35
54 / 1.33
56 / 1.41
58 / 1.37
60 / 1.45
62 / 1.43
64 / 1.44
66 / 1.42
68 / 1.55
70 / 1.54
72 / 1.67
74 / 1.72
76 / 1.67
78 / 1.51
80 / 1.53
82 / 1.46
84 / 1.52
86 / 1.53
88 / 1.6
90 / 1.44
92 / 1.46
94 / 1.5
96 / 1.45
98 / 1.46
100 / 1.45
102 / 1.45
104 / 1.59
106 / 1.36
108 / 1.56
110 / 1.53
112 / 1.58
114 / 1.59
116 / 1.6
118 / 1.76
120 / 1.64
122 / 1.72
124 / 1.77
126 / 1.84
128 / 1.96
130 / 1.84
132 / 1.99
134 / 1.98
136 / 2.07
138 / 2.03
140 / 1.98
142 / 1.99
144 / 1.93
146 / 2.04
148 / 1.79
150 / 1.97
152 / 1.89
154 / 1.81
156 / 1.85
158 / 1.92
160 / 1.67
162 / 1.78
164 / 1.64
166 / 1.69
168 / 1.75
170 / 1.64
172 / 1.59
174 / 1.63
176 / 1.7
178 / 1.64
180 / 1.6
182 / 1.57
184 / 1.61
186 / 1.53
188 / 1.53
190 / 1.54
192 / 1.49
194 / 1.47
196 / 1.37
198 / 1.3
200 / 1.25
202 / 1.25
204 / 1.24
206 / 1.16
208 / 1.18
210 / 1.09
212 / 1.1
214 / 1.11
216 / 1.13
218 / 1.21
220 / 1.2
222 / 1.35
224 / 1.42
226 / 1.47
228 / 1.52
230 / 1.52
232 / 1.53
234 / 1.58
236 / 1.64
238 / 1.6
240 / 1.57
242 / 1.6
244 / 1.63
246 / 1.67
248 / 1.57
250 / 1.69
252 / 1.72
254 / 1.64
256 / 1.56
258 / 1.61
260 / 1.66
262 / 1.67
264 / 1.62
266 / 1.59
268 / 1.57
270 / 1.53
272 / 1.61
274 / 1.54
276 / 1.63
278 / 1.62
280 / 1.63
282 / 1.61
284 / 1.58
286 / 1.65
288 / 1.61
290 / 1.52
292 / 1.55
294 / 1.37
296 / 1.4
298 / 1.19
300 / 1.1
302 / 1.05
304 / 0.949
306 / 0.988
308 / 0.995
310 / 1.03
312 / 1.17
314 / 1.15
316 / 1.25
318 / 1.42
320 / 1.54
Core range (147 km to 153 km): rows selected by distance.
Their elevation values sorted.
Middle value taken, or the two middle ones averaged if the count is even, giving 1.89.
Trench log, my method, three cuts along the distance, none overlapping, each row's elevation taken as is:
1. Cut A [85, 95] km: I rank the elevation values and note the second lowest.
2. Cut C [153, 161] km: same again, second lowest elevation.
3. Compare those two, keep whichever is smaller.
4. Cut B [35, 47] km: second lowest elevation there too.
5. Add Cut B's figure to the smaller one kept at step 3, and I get 2.81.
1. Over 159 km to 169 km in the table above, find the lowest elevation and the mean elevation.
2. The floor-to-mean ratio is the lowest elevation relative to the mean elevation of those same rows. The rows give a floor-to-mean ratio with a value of 0.961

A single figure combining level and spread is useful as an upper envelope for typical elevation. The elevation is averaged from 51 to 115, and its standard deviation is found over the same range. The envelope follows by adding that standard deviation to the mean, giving 1.6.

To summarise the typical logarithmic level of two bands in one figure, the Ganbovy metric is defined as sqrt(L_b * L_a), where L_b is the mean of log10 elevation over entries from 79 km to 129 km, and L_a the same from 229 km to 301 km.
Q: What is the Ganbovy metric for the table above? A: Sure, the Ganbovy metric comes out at 0.19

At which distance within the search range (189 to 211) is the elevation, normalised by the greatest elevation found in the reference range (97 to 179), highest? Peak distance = 190 km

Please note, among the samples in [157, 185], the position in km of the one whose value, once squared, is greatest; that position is 158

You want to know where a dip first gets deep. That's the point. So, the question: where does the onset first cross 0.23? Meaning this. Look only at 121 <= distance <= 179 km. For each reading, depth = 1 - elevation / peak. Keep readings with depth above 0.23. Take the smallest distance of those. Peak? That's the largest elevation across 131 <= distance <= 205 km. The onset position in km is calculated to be 172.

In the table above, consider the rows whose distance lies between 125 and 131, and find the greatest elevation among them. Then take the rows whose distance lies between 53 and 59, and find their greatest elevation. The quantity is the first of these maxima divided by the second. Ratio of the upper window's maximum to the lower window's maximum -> 1.39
